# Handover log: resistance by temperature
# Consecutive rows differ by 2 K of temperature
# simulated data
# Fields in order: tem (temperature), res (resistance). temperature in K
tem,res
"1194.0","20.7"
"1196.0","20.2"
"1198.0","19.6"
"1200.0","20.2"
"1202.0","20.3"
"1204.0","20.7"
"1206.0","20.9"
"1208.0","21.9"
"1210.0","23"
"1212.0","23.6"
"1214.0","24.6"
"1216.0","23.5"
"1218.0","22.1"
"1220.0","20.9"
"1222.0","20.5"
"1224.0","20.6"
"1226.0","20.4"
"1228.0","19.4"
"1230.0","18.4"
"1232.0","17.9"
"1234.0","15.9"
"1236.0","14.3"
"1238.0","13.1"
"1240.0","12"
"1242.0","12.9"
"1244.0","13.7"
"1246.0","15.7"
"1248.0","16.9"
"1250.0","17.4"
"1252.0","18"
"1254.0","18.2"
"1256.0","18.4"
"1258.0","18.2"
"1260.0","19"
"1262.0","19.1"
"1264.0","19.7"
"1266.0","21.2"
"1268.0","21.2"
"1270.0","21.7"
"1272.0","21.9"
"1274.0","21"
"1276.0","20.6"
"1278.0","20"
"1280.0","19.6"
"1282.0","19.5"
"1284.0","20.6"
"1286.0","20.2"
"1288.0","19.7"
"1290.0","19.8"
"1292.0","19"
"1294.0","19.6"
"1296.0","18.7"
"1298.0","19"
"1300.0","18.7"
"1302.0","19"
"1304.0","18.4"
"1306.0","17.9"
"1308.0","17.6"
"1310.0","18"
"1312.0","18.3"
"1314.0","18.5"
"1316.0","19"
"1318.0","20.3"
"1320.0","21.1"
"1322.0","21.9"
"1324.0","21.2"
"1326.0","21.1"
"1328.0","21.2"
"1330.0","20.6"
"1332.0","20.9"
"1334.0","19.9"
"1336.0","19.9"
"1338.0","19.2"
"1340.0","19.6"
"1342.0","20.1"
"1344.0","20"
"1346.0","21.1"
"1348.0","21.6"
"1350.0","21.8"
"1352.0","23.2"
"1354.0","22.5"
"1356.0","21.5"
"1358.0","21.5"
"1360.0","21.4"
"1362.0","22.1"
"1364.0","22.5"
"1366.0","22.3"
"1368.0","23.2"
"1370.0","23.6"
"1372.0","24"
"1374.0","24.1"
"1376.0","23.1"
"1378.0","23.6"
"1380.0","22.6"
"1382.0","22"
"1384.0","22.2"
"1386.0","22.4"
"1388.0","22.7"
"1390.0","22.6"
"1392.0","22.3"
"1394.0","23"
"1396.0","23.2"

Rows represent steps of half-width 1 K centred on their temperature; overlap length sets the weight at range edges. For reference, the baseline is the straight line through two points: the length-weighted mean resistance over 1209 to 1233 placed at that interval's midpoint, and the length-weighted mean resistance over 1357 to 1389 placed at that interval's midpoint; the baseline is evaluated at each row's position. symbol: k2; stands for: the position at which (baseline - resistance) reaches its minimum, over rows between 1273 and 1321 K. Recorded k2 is 1274.0 K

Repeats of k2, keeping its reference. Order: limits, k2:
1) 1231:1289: 1272.0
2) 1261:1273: 1272.0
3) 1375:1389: 1378.0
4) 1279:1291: 1284.0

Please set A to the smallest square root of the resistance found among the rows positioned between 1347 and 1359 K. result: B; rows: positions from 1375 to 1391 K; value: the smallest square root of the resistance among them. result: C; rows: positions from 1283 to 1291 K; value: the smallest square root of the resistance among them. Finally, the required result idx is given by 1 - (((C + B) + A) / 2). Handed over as -5.9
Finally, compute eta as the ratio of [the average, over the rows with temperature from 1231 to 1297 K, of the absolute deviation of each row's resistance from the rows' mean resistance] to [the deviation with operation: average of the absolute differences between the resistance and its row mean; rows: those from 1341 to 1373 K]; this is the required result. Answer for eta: 2.29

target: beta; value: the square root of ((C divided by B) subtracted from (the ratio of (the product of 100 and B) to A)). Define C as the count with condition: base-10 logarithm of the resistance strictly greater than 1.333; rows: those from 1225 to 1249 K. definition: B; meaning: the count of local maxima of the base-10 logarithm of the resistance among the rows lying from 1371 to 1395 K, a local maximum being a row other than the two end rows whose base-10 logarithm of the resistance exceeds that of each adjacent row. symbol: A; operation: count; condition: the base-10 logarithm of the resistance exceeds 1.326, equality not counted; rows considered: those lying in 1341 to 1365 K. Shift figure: 5.8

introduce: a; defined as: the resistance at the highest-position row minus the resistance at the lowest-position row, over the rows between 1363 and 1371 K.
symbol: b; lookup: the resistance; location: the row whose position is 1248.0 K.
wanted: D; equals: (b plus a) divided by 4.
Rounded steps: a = 1.1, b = 16.9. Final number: 4.5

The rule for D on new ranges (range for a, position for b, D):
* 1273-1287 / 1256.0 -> 4.4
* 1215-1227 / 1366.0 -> 4.8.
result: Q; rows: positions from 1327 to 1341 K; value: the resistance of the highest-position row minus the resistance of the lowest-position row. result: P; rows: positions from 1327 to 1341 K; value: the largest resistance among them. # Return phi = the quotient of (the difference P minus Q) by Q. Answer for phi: -14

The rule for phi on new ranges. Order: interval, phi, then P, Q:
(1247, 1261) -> 8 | 19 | 2.1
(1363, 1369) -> 32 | 23.2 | 0.7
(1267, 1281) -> -15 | 21.9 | -1.6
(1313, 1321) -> 7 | 21.1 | 2.6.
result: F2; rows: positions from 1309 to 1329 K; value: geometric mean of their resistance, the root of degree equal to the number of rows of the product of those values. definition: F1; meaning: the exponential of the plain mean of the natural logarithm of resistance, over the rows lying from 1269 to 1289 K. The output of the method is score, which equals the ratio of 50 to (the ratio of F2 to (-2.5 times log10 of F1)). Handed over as -8.2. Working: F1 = 20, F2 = 20.0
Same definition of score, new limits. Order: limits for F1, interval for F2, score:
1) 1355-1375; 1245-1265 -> -9.4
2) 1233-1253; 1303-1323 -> -7.7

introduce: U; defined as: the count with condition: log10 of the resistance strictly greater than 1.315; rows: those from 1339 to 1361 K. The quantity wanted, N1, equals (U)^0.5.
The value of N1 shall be 2.8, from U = 8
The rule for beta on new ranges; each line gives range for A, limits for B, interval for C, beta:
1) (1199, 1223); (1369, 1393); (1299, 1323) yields 7.0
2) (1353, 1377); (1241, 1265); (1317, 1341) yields 2.7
